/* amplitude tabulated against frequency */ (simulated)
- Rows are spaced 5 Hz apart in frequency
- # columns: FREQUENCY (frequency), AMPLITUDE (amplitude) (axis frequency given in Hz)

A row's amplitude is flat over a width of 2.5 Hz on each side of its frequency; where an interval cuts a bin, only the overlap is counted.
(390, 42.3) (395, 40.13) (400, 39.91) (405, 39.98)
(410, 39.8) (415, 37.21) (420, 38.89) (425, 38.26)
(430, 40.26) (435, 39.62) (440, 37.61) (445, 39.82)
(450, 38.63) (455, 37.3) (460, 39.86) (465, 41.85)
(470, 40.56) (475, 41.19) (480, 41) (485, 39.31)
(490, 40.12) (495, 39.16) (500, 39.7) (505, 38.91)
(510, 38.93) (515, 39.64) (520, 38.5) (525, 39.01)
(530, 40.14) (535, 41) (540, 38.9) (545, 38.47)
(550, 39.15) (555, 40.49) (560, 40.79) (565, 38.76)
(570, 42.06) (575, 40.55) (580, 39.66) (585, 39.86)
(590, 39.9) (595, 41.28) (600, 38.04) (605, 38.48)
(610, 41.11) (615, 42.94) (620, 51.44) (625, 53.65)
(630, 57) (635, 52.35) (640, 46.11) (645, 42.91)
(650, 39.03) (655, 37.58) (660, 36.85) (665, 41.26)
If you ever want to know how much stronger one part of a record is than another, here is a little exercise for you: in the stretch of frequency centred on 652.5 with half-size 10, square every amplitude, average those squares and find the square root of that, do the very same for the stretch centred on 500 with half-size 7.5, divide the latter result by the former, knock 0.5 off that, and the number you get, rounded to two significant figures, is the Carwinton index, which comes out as 0.50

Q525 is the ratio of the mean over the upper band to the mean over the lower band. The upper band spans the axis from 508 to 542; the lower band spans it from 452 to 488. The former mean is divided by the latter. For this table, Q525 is 0.98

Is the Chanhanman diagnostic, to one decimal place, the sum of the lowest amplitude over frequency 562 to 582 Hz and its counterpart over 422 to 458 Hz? 76.1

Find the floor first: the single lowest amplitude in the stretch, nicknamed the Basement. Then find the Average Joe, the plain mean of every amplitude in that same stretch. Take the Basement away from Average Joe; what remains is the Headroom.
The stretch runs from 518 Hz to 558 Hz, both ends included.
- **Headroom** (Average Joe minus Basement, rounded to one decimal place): 1.0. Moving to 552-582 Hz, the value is 1.6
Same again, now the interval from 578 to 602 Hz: 1.7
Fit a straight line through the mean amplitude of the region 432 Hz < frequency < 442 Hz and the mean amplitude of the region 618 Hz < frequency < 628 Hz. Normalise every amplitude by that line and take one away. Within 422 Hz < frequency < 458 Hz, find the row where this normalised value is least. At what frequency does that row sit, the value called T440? 455 Hz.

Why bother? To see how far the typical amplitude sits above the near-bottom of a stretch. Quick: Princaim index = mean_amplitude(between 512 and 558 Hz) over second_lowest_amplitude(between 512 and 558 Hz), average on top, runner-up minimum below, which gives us 1.03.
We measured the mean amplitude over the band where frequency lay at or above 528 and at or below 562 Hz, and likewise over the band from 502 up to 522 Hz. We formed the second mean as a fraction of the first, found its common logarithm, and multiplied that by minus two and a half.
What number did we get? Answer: 0.02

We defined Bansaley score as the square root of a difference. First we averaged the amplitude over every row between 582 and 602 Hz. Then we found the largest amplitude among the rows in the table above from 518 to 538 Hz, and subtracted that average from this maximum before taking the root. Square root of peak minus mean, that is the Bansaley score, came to 1.1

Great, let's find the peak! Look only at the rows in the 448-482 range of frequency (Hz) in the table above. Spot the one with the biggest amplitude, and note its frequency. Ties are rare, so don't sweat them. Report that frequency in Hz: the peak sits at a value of 465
